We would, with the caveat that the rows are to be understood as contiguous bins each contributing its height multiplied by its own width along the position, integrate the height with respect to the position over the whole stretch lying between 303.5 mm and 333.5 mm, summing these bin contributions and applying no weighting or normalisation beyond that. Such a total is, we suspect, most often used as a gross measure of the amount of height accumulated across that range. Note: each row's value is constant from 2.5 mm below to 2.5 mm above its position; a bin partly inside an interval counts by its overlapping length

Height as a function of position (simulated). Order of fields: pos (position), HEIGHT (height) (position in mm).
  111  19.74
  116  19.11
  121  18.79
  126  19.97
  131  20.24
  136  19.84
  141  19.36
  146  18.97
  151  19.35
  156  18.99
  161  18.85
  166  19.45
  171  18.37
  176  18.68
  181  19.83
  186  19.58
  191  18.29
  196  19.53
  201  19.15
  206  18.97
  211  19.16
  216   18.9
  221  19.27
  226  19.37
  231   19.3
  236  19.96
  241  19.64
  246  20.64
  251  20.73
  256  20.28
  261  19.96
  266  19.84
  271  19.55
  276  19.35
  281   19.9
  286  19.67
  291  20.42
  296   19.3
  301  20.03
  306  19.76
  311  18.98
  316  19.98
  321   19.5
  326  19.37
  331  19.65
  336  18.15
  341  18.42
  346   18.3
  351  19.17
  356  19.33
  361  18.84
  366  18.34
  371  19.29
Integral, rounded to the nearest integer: 586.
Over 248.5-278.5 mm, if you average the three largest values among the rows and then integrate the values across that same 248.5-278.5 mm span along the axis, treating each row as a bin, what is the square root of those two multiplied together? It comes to 110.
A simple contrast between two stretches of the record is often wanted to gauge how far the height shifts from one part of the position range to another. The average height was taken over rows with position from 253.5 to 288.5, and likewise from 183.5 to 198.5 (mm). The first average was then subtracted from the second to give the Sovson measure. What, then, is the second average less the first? -0.7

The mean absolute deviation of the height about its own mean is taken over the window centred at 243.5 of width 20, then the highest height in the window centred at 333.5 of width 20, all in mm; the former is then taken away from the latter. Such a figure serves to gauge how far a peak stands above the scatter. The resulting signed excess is 19.2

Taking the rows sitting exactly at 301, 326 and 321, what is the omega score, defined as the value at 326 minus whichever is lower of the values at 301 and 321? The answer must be -0.13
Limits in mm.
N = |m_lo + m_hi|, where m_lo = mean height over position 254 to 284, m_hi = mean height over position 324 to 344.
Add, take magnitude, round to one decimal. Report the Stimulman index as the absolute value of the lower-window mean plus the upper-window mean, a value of 38.7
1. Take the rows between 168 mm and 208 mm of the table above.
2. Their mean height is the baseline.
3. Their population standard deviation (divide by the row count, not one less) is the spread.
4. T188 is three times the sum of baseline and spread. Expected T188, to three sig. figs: 58.8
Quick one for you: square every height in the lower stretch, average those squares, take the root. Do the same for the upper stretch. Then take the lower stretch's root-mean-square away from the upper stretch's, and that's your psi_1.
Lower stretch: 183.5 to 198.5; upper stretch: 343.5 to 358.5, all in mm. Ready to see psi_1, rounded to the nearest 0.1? -0.2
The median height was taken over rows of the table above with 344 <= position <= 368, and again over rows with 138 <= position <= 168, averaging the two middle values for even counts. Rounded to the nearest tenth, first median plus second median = 38.0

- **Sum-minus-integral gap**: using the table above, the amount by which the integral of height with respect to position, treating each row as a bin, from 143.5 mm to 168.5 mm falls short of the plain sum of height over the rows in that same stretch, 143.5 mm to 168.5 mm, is -382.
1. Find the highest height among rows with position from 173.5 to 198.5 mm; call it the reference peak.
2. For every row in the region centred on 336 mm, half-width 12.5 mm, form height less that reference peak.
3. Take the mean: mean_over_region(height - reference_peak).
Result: -1.1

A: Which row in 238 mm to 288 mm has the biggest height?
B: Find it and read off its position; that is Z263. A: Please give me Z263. 251 mm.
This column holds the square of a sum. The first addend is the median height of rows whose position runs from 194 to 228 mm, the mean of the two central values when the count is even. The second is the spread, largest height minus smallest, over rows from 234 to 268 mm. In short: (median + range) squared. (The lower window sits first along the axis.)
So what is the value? 410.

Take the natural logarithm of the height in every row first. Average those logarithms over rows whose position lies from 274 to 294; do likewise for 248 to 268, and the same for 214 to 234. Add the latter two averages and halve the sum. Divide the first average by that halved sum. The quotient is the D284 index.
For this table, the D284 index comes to 1.002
